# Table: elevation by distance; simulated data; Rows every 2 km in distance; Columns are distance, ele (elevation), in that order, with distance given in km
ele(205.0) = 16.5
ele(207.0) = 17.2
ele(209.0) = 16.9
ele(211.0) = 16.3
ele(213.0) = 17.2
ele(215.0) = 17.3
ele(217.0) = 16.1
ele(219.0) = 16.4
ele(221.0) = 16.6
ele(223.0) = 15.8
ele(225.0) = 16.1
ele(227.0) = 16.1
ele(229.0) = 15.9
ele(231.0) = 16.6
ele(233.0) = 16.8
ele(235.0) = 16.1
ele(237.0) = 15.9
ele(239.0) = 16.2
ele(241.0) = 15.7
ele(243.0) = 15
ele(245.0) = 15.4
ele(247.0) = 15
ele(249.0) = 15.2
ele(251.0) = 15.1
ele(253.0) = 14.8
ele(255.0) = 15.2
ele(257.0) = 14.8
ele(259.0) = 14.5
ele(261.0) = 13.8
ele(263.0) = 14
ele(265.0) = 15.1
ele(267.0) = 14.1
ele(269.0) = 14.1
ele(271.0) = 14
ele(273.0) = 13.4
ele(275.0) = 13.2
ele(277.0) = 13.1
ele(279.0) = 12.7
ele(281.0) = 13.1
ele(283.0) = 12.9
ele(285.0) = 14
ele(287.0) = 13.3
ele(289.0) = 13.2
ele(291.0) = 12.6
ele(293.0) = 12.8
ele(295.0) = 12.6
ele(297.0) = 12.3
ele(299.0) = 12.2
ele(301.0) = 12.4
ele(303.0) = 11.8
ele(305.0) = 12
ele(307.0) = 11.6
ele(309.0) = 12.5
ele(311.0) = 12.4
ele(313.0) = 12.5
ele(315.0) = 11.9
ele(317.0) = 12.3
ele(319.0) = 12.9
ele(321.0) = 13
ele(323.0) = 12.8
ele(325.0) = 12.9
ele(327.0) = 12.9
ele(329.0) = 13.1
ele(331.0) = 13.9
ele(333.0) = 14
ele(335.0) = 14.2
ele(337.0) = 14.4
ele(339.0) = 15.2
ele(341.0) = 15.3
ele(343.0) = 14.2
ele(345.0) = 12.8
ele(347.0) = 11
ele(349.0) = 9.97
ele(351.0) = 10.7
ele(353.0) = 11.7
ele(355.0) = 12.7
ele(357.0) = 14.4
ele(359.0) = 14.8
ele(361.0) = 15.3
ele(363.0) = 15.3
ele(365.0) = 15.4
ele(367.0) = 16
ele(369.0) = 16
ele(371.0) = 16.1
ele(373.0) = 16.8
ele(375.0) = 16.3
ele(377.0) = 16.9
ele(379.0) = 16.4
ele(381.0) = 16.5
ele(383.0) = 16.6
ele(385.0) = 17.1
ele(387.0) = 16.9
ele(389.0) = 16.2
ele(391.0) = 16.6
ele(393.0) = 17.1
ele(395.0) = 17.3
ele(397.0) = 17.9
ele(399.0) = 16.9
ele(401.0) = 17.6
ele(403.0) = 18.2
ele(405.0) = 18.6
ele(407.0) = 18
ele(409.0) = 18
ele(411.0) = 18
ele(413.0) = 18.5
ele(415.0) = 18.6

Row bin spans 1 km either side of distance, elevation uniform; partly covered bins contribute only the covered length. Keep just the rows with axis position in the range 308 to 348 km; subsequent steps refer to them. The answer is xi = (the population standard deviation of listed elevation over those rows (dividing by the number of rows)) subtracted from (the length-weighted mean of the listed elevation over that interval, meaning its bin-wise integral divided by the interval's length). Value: 12.1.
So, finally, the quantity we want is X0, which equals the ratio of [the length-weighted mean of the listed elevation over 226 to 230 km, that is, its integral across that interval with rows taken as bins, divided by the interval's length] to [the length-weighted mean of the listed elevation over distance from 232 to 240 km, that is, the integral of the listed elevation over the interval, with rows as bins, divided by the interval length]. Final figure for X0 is 0.98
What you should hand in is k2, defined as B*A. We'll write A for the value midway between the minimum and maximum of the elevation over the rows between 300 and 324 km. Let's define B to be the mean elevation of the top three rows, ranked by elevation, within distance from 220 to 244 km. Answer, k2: 205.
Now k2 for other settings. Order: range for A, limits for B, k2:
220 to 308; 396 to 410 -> 259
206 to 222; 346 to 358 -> 216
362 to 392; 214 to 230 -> 272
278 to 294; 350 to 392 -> 226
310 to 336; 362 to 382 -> 218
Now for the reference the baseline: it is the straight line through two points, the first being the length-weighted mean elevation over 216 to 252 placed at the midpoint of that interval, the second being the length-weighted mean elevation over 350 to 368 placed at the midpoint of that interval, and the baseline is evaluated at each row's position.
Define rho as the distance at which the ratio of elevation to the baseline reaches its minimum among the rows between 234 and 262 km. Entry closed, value 261.0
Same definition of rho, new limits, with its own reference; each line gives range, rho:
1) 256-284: 279.0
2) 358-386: 359.0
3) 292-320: 307.0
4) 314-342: 315.0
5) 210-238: 223.0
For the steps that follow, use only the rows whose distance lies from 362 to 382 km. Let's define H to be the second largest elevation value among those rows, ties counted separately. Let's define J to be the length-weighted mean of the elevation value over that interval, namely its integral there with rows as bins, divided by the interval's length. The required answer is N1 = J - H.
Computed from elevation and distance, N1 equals -0.6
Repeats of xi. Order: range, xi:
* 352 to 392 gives 14.3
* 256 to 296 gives 12.8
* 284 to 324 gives 12.0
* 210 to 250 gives 15.5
